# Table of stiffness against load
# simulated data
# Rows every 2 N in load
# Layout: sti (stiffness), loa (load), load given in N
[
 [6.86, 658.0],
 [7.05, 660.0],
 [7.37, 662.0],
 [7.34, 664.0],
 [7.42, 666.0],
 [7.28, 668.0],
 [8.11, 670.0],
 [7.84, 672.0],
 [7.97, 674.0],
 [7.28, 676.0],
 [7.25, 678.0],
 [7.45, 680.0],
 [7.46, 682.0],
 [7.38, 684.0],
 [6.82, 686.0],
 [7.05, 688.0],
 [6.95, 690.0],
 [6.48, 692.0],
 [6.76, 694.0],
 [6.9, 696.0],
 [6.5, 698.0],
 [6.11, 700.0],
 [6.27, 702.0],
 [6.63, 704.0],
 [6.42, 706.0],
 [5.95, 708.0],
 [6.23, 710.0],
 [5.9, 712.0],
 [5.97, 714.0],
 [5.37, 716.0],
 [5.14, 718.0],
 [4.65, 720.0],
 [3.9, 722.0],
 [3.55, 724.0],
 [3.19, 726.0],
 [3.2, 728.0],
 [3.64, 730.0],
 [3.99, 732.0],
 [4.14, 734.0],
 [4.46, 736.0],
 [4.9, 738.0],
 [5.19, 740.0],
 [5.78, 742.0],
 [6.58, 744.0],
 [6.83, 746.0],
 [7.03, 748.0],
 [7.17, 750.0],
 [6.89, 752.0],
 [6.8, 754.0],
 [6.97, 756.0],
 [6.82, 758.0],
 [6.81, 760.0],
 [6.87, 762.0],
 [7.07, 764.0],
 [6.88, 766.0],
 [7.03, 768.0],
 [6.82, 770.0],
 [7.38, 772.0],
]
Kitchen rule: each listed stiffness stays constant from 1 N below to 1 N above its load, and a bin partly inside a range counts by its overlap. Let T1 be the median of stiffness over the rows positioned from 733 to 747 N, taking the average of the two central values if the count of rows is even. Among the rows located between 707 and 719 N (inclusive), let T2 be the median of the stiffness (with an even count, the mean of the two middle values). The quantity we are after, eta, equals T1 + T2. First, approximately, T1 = 5.2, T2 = 6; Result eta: 11.1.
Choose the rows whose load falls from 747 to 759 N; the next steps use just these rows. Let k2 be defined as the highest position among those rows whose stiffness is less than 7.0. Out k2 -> 758.0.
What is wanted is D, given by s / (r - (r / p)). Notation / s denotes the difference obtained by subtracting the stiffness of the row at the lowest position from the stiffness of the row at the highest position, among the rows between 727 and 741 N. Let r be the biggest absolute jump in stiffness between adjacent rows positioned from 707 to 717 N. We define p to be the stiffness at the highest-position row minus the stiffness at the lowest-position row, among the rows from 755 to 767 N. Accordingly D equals 0.3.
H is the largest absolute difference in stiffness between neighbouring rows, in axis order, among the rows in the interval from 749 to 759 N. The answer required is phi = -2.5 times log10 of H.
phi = 1.38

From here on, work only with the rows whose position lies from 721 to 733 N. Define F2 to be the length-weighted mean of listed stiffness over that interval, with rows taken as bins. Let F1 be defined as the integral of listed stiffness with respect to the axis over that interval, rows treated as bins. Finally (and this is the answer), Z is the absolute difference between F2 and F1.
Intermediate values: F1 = 43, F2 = 3.6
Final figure 39.4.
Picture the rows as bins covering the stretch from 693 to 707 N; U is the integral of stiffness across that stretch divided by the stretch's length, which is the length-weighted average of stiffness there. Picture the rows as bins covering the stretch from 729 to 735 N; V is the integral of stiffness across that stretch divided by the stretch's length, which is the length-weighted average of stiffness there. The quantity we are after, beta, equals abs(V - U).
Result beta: 2.6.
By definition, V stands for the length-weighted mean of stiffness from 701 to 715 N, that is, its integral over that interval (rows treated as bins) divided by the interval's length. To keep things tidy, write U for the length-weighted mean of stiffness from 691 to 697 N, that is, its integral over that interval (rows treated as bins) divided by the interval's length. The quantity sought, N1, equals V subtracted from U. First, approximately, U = 6.7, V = 6.2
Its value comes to 0.5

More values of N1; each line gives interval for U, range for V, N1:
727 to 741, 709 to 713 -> -1.8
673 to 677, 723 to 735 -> 4.0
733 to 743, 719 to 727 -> 1.1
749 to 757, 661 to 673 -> -0.6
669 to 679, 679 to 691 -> 0.5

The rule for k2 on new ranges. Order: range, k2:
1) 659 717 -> 716.0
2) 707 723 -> 722.0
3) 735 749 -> 746.0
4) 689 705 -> 704.0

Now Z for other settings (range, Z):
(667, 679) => 83.8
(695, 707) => 71.2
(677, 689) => 79.6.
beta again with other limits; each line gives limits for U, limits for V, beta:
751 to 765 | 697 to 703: 0.6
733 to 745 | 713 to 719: 0.3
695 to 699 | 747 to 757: 0.3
